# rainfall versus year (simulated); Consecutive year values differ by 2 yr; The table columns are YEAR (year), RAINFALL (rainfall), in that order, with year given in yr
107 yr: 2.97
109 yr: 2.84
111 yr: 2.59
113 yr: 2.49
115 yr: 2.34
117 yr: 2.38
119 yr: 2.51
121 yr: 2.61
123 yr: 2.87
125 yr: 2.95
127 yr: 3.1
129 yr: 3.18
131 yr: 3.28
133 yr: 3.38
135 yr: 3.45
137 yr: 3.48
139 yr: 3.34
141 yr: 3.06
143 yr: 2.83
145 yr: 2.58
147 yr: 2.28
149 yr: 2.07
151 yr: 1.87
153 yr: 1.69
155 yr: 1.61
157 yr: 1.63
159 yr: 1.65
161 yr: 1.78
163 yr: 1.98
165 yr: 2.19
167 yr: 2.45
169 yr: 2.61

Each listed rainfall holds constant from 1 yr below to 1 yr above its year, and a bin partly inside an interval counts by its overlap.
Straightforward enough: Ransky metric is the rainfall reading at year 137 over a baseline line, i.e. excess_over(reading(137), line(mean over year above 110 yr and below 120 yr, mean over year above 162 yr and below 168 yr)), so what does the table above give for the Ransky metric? 1.1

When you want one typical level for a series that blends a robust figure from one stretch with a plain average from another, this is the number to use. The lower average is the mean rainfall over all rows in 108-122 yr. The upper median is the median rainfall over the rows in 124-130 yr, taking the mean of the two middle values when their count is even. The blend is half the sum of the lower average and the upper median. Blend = 2.82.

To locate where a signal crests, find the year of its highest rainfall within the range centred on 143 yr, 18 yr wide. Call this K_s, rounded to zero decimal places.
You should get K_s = 137 yr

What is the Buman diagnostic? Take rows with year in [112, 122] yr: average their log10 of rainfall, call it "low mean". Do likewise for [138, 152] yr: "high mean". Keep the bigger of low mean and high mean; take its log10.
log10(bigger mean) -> -0.40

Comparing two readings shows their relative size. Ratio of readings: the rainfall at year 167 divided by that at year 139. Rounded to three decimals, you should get 0.734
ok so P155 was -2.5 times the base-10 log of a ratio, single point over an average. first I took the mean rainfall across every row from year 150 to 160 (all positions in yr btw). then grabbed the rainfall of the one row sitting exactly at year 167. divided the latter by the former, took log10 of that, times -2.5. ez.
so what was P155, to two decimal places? -0.40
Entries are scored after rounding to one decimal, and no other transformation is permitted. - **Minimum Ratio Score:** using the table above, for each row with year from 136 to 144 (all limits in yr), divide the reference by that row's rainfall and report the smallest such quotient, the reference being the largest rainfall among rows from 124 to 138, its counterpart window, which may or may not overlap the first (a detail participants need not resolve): 1.0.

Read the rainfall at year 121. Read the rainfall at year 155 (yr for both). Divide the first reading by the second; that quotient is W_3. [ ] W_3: 1.6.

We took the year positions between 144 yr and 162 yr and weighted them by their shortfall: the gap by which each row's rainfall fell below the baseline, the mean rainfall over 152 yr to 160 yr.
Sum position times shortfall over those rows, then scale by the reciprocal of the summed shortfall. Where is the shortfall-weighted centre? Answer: 147.7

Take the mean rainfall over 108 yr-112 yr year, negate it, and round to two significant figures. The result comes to -2.7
